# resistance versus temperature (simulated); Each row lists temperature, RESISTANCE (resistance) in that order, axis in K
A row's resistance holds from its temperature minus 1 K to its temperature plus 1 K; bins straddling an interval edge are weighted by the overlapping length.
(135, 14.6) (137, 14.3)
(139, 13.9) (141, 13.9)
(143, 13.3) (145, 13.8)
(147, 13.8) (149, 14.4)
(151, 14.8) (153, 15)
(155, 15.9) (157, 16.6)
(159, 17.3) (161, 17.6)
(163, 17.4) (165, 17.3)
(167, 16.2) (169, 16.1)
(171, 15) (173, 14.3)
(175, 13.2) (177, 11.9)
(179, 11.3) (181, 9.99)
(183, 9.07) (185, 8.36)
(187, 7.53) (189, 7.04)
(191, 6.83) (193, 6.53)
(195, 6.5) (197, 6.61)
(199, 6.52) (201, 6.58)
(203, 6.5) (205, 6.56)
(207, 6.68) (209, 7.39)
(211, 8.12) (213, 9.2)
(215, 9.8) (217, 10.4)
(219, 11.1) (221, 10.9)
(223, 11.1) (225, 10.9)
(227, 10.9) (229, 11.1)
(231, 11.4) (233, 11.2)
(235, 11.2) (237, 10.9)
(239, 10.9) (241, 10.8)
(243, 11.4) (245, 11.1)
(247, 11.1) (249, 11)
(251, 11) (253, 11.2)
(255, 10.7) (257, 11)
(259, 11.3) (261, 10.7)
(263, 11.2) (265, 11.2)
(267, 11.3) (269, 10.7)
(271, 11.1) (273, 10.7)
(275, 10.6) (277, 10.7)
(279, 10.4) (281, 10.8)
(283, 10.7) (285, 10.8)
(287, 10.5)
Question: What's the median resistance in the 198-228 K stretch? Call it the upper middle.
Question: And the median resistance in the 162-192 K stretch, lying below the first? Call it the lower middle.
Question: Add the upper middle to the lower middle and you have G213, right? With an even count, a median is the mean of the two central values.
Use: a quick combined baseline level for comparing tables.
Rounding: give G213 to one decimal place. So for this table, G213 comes 21.1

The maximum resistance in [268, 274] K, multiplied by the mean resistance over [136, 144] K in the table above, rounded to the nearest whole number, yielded 154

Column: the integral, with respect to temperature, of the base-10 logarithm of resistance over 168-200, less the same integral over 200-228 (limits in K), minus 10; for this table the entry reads -5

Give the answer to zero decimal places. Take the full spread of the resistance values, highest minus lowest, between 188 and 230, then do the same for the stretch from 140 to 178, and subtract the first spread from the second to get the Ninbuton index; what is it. 1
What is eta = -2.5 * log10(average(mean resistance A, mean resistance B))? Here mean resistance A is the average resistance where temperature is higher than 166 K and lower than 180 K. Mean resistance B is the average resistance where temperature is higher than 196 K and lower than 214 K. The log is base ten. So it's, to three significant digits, -2.56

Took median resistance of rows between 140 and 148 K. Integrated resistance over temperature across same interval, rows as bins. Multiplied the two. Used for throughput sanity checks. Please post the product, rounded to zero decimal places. 1512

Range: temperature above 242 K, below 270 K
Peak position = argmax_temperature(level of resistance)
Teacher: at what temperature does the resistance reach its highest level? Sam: 243 K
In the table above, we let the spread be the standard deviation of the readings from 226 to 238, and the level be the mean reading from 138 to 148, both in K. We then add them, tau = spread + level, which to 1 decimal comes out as 13.9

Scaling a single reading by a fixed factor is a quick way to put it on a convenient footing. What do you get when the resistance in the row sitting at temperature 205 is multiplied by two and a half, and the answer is 16.4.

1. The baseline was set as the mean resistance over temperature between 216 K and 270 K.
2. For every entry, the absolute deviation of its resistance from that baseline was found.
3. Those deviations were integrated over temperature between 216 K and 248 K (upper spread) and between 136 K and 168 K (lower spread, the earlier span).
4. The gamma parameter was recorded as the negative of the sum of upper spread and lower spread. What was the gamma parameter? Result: -144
